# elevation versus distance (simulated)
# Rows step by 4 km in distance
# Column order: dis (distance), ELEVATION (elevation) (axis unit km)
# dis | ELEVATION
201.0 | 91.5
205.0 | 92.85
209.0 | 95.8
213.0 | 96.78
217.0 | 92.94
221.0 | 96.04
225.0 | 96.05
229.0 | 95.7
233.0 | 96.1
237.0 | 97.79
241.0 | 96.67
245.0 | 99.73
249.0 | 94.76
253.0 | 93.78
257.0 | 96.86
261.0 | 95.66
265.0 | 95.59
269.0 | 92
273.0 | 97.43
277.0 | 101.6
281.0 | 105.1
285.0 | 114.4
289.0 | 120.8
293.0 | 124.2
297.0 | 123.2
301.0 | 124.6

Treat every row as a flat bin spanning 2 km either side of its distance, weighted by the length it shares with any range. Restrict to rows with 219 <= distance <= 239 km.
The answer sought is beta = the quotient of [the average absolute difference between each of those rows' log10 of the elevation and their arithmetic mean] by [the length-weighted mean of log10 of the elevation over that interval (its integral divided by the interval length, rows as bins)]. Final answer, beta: 0.001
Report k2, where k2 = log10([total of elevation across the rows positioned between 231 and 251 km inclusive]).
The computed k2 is 2.686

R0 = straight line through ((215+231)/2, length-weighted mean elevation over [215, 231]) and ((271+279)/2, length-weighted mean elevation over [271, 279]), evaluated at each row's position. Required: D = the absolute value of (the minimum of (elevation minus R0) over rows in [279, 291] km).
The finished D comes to 5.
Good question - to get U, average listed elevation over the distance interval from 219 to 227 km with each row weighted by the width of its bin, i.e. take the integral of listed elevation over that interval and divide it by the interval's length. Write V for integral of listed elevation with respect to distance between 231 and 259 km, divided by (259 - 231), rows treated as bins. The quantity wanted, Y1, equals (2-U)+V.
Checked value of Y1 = 2.5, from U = 96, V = 96.5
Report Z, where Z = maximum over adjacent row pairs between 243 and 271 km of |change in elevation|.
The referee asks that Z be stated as 5.0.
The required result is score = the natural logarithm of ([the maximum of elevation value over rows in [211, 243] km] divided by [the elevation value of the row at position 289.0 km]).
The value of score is -0.211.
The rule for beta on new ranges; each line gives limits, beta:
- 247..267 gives 0.002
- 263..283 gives 0.009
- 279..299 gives 0.011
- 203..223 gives 0.004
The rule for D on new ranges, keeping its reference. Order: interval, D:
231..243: 0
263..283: 7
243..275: 7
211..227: 2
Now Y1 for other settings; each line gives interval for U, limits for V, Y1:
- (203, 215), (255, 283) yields 4.6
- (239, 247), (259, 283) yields 1.7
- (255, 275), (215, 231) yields 1.7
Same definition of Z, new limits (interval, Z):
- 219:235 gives 0.4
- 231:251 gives 5.0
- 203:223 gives 3.8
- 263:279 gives 5.4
